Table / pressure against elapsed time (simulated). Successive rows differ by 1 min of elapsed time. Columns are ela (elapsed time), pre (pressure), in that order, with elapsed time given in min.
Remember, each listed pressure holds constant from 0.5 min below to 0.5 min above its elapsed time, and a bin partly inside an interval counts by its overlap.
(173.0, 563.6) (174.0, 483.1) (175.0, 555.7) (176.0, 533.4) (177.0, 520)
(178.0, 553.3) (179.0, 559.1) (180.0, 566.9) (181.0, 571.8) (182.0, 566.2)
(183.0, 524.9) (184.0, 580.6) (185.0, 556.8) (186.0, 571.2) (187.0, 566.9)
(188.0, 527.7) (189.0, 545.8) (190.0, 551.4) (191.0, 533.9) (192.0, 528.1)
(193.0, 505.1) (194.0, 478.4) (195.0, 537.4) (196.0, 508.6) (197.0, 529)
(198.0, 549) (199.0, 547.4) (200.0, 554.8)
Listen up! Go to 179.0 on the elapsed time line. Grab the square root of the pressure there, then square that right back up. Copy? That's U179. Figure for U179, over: 559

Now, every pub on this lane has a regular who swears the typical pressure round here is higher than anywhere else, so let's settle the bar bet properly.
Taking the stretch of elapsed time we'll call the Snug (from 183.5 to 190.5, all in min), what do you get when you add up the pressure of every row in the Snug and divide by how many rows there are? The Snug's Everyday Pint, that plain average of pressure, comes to 557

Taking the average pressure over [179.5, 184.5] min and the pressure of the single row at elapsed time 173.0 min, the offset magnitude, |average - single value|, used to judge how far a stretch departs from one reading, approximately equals 2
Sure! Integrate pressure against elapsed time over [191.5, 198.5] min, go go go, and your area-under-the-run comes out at 3636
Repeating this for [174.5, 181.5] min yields 3860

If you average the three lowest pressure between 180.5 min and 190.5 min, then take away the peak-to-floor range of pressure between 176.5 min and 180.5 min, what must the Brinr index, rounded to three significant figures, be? 486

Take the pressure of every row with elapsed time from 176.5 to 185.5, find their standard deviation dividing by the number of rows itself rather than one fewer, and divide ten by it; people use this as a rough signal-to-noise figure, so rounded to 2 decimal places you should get 0.52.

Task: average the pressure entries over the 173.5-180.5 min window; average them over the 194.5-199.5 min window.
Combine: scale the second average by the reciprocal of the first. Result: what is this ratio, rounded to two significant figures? 0.99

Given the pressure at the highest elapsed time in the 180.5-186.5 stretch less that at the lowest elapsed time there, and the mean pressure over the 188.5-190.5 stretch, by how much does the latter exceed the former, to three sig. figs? 549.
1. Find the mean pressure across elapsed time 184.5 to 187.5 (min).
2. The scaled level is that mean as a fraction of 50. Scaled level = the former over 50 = 11.3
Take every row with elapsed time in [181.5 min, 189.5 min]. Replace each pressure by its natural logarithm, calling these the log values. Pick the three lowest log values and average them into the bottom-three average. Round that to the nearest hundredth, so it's 6.28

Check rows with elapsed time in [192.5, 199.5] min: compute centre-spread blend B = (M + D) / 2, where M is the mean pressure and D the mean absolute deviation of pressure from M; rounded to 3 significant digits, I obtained 272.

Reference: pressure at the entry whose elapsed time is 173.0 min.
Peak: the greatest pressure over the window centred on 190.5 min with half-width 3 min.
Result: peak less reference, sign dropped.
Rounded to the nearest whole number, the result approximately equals 12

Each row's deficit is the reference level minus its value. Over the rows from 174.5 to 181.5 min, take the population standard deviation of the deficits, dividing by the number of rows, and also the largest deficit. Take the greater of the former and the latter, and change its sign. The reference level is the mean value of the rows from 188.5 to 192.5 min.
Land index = -20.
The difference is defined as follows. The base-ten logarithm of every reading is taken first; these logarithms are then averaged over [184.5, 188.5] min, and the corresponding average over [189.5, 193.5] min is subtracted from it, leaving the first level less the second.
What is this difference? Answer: 0.021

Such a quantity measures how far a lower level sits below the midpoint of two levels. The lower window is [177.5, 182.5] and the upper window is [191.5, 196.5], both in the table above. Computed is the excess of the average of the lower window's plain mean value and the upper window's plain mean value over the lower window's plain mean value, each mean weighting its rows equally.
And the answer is -26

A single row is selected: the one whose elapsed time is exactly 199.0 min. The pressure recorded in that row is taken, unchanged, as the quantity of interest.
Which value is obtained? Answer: 547.4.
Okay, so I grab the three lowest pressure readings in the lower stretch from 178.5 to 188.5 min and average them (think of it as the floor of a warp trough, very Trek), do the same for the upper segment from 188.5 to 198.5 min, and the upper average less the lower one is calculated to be -39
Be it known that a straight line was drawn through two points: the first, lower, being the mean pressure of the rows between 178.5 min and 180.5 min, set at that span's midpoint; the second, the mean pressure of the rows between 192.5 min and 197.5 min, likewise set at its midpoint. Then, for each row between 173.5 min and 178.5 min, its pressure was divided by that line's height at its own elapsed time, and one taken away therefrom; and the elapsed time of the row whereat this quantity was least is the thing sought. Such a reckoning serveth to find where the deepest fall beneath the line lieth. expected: 174.0 min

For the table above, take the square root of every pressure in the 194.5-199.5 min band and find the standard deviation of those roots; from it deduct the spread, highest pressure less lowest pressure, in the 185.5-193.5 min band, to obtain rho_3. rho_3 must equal -66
